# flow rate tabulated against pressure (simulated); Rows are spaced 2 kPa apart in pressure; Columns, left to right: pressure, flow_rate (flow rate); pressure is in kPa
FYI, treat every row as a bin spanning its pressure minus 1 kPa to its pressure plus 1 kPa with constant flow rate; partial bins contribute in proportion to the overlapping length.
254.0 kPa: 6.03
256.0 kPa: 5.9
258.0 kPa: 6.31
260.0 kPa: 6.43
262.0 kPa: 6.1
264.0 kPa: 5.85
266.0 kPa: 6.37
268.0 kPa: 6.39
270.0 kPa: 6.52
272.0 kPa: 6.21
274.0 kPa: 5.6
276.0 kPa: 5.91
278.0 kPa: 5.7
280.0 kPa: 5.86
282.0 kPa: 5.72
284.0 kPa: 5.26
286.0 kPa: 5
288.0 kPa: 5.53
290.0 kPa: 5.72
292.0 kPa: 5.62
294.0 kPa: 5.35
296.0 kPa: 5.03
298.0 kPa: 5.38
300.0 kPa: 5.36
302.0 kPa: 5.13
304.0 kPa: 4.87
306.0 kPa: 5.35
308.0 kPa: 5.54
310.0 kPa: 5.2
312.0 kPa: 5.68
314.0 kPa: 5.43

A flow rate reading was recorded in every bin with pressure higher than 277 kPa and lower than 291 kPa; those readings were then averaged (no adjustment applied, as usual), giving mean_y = 5.5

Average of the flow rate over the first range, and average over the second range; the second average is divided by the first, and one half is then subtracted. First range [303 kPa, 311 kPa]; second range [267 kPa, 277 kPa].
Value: 0.67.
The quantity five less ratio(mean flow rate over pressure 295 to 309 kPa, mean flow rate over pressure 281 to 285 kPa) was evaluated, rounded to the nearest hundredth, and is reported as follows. 4.05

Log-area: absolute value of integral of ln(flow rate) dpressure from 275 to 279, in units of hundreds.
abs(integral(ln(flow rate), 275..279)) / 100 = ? 0.070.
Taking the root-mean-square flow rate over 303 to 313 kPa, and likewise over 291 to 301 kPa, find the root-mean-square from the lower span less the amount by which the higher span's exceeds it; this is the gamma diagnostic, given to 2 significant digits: 5.4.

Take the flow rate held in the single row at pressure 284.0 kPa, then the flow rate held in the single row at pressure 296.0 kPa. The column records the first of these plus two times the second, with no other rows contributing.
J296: 15.3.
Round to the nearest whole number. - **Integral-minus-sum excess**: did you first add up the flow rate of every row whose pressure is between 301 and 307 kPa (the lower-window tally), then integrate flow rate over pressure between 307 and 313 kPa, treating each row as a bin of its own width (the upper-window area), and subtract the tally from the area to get 17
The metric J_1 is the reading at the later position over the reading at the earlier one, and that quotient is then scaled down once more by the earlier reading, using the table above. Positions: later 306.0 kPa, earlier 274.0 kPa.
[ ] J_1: 0.17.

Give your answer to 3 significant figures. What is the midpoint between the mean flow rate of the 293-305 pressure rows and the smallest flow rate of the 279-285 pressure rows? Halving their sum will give 5.22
